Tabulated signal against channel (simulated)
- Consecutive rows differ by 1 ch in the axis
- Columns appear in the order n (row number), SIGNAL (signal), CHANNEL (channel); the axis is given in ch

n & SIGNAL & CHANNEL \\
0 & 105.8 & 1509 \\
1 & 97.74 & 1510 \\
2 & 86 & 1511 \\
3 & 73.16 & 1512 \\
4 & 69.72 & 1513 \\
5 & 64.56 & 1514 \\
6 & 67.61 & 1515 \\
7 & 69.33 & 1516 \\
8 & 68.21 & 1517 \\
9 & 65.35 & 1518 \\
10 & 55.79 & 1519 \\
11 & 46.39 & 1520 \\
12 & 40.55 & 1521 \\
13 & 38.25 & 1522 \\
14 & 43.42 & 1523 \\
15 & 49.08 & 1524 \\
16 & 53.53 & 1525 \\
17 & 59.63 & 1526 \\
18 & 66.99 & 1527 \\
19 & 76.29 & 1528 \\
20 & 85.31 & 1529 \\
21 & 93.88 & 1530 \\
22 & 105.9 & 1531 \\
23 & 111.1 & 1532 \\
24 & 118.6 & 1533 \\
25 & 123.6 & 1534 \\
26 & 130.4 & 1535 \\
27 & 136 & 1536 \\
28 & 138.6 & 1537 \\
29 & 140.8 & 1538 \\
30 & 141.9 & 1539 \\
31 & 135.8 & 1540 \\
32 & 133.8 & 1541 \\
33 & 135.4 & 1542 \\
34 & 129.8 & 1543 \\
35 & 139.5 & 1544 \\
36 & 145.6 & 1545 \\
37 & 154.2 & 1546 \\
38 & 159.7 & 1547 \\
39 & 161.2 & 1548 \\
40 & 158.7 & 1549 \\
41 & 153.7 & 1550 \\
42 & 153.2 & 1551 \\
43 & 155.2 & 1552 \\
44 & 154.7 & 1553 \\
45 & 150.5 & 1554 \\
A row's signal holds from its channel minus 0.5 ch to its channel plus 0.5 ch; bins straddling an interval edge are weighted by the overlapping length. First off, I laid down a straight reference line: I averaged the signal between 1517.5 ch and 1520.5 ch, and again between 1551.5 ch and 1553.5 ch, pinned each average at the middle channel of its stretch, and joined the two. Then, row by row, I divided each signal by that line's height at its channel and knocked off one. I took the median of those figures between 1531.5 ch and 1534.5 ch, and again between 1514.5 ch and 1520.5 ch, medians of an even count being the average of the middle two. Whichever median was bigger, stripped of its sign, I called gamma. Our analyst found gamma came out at 0.30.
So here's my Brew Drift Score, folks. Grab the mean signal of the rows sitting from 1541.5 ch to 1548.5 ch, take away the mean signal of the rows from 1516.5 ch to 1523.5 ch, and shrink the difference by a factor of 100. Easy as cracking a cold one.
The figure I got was 1.0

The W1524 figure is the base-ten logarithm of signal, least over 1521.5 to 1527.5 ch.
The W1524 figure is 1.6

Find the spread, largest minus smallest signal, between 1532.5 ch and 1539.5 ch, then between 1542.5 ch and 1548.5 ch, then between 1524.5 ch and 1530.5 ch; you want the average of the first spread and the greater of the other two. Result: 31.8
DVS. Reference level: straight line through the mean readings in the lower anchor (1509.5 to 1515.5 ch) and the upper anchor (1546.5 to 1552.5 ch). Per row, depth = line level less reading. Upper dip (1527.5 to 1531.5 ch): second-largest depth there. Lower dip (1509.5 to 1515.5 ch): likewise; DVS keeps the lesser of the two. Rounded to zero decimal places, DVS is 14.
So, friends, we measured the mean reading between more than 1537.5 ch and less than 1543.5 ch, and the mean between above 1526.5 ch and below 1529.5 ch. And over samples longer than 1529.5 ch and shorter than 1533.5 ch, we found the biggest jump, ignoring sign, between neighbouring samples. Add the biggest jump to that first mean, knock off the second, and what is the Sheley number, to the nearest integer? 72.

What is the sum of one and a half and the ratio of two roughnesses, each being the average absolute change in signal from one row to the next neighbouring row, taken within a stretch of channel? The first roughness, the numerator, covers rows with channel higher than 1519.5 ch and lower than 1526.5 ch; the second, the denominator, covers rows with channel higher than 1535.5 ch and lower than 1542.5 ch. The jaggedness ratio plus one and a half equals 3.4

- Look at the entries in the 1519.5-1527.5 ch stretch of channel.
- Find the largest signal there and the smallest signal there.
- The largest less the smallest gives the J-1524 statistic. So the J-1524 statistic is 29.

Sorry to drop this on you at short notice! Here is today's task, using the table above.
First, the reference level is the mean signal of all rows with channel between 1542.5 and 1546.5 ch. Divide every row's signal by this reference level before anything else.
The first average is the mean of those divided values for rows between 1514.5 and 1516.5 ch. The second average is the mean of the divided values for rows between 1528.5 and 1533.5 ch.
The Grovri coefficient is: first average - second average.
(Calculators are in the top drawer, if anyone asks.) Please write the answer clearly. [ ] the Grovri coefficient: -0.2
